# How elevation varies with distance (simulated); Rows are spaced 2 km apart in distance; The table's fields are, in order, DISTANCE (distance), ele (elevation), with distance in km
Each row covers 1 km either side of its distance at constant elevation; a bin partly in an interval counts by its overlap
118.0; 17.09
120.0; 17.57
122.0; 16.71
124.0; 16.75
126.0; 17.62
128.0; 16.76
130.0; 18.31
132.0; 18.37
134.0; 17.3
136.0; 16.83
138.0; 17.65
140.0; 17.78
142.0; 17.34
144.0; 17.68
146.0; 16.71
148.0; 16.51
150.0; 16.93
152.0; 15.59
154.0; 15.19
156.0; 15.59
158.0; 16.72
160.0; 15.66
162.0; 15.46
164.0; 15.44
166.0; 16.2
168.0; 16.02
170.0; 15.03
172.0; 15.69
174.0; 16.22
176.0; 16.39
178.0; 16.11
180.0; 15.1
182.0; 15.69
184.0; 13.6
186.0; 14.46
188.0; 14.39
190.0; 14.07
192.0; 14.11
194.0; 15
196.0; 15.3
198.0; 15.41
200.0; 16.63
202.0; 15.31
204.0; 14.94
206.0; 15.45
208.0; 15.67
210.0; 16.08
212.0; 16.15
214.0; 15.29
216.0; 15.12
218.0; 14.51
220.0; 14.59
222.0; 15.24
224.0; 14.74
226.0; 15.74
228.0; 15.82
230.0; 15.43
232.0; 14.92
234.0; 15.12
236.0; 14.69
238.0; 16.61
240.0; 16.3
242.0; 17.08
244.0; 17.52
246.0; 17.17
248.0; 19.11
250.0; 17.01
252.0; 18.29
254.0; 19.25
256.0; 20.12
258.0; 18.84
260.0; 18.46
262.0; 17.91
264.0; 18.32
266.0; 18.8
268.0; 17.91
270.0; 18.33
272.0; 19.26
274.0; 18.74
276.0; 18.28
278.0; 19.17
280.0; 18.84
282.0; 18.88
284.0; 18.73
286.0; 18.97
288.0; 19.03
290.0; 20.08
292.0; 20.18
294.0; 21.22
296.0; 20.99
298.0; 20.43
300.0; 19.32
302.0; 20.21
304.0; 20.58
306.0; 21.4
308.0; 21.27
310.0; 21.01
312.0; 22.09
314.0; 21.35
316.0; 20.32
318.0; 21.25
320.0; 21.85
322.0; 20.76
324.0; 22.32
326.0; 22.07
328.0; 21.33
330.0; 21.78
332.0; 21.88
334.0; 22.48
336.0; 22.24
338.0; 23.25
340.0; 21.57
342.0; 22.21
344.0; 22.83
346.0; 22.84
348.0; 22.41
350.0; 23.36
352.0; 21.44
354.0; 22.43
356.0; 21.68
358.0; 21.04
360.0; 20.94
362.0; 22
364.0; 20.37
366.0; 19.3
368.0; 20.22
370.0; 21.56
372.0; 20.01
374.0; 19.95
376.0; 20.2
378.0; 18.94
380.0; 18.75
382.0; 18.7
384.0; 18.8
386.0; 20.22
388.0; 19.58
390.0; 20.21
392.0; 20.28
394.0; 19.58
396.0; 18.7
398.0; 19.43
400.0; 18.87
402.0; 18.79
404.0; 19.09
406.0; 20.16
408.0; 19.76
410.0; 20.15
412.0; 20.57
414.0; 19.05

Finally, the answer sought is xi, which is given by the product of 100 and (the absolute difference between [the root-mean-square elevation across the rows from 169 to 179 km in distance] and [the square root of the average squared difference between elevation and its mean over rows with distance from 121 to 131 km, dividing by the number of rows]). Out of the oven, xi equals 1526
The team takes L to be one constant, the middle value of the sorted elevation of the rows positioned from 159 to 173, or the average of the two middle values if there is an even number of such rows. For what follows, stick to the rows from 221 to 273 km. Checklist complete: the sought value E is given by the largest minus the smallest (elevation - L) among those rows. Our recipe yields 5.4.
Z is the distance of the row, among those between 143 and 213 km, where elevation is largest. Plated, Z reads 144.0 km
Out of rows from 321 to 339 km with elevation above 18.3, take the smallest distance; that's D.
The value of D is 322.0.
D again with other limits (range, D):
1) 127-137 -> 130.0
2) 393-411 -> 394.0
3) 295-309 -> 296.0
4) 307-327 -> 308.0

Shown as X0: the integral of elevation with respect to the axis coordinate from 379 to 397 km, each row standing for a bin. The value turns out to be 350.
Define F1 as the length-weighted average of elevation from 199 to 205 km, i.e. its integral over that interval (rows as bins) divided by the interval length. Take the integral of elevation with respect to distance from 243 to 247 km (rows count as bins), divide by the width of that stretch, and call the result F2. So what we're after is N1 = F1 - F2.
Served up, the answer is -2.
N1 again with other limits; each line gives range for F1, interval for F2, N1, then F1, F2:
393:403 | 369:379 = -1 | 19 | 20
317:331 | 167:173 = 6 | 22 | 16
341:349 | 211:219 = 7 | 23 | 15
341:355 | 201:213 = 7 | 23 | 16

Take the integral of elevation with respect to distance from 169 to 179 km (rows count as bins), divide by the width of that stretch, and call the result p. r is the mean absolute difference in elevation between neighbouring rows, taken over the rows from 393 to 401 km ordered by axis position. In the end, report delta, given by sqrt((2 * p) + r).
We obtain 5.7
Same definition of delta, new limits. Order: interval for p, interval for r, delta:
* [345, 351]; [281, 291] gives 6.8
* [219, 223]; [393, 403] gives 5.5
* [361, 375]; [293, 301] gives 6.5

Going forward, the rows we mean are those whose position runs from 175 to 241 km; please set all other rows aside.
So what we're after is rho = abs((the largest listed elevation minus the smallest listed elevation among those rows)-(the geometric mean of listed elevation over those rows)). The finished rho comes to 12.2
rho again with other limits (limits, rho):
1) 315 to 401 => 16.2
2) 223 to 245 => 13.0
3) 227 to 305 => 11.7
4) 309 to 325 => 19.4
